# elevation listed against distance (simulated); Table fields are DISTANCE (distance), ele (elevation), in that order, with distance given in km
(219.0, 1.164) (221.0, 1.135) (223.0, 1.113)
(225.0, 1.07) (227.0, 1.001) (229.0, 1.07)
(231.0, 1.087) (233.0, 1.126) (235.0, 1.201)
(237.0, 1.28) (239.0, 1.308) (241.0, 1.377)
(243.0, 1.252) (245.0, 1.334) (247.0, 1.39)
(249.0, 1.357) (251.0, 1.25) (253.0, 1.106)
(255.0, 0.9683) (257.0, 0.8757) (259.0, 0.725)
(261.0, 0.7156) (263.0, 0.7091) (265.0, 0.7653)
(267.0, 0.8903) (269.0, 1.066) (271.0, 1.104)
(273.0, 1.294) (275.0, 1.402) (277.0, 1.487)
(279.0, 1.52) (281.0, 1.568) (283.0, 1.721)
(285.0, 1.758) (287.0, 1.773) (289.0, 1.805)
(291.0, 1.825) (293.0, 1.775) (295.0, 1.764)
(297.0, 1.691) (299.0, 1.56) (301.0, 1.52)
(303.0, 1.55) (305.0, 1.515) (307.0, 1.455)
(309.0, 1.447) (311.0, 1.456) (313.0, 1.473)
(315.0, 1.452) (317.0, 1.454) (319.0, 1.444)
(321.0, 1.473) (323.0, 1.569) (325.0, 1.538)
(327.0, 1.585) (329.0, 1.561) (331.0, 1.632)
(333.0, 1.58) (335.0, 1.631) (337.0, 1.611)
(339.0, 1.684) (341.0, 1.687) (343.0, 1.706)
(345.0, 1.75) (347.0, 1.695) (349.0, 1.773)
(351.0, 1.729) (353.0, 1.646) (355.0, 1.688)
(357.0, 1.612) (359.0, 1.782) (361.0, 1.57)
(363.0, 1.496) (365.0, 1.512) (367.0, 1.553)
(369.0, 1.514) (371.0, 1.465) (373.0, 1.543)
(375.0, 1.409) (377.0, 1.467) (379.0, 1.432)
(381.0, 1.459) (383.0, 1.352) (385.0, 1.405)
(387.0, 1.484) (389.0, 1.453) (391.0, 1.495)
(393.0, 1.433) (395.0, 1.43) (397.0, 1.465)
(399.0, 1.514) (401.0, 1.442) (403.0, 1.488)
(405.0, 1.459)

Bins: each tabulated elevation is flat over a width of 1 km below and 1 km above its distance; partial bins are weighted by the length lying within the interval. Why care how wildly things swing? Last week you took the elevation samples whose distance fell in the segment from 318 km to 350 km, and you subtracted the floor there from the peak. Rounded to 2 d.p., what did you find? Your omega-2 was 0.33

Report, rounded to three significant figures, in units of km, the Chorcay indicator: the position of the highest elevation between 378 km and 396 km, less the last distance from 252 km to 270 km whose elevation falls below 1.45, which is 122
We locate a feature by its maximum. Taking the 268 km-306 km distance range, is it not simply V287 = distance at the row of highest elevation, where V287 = 291.0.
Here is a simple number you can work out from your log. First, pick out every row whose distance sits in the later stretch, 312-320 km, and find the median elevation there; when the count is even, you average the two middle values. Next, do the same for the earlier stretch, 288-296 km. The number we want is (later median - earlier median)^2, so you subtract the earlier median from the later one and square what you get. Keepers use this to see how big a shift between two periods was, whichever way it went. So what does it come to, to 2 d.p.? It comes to 0.11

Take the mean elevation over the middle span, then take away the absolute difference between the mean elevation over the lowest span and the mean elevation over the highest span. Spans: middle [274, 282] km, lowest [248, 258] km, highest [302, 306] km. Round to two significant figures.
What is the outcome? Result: 1.1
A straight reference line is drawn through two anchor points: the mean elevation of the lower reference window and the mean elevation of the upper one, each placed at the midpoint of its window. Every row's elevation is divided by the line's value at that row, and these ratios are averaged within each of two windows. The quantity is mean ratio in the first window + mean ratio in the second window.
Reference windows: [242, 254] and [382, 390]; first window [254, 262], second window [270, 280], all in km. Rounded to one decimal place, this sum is 1.7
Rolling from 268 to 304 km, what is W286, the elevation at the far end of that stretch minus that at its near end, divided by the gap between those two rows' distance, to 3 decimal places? 0.014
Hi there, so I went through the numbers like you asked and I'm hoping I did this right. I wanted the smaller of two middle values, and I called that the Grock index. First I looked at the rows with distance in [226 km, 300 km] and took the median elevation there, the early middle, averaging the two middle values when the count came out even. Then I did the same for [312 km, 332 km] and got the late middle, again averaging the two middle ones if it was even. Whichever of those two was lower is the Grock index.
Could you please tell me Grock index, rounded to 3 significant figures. 1.29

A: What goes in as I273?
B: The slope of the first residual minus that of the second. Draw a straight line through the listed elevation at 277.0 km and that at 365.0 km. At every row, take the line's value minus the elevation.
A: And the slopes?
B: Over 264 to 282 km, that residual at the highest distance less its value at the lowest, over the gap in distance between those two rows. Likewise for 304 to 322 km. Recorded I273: -0.053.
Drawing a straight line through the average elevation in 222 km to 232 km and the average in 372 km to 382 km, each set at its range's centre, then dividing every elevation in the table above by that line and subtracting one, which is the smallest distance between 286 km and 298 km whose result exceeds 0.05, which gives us 287.0 km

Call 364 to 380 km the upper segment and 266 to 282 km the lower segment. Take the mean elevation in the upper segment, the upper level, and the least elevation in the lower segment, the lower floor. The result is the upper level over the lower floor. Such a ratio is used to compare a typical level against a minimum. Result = 1.7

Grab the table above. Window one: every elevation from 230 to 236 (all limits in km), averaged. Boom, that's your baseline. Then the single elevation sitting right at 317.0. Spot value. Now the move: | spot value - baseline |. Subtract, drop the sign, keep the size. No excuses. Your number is 0.32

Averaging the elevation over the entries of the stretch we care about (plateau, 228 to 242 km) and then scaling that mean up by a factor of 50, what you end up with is 60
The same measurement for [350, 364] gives 82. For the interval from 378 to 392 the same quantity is 72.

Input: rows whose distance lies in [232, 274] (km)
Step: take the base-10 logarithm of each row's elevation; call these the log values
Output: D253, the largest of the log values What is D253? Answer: 0.143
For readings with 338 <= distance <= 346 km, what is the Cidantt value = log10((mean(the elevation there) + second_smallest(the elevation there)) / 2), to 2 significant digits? 0.23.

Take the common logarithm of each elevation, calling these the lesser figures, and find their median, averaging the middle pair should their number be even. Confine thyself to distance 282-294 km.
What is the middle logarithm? 0.25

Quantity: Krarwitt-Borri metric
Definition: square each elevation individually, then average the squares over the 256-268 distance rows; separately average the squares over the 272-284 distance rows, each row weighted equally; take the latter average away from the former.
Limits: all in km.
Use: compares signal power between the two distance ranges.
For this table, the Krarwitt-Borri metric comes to -1.6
